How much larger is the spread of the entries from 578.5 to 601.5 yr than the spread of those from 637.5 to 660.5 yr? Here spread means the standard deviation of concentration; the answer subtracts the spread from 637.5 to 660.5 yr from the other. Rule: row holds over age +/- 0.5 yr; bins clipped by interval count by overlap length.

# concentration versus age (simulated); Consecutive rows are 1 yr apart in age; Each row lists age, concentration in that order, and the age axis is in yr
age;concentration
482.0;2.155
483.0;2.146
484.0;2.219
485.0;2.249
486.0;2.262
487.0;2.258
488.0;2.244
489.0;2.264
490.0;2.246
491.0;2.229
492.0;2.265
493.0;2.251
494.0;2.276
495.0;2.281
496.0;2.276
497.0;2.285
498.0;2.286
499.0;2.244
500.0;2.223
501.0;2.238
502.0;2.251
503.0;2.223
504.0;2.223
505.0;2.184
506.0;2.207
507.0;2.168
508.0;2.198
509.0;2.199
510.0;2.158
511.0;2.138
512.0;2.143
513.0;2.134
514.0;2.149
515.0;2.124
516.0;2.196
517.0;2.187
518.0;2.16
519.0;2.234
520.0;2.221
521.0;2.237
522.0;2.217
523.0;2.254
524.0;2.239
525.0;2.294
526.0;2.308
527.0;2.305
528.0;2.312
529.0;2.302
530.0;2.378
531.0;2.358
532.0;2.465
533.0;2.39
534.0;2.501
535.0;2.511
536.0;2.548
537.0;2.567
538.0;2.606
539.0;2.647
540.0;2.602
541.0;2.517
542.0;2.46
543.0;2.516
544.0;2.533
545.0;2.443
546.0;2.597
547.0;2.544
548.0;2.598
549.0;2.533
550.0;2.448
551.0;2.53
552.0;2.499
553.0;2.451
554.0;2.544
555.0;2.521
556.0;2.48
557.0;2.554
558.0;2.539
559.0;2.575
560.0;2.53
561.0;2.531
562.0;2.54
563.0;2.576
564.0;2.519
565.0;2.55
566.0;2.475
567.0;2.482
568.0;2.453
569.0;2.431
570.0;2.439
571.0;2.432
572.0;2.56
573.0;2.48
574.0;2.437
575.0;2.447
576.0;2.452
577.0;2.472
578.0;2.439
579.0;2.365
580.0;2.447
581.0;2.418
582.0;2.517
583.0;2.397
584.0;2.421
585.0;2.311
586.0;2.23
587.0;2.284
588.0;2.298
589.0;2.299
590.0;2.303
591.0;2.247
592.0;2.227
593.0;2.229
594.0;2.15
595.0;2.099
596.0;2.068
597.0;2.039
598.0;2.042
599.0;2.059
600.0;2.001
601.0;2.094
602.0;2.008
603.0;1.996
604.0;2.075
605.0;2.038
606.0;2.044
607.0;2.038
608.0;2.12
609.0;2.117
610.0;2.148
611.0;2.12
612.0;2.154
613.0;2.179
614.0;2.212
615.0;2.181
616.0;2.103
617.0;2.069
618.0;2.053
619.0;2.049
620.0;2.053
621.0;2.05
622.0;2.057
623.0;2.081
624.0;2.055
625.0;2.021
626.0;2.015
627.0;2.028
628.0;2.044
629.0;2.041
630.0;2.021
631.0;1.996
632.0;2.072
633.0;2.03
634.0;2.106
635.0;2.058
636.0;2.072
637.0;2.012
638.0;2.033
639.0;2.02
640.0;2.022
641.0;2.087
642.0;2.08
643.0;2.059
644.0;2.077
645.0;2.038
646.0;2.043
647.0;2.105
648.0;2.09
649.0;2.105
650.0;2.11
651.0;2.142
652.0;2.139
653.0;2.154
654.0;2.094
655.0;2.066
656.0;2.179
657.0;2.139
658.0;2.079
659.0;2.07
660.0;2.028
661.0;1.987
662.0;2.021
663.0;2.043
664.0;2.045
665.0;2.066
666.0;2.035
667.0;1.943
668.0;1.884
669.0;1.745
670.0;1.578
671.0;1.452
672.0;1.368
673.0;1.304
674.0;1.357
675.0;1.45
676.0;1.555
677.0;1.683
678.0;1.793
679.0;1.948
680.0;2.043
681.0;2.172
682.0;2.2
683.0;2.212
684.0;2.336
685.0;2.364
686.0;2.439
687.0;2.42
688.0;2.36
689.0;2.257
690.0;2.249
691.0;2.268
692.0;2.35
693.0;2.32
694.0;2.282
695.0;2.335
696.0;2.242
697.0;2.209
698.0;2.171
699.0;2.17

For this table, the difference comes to 0.10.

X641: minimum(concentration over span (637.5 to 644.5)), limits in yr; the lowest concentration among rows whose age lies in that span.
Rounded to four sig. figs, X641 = 2.020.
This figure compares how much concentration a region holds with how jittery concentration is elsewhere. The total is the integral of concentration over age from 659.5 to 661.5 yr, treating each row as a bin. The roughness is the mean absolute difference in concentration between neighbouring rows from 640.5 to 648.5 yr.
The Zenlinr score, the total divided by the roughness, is 168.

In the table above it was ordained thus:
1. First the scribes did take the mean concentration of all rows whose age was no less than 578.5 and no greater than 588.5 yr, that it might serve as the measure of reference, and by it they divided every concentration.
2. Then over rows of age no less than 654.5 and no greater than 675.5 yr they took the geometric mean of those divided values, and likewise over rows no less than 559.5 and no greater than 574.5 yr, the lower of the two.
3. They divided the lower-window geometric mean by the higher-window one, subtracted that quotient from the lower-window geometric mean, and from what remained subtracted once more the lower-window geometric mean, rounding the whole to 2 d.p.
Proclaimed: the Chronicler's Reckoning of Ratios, -1.37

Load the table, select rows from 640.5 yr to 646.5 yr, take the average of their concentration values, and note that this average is 2.06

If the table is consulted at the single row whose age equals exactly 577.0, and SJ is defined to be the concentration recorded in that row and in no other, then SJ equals 2.472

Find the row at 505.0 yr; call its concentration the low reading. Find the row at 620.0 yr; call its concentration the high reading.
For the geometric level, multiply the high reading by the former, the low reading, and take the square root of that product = 2.12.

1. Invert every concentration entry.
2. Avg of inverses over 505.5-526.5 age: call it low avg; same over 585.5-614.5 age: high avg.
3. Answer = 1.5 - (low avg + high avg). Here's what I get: 0.58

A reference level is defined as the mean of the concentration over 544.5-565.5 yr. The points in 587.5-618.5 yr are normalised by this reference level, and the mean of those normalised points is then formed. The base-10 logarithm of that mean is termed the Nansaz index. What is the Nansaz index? -0.076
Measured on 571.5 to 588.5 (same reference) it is -0.021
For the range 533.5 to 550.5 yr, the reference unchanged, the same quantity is 0.002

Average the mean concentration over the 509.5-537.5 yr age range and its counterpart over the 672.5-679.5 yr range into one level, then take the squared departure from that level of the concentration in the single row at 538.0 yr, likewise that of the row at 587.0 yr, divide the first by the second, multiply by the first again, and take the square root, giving 1.3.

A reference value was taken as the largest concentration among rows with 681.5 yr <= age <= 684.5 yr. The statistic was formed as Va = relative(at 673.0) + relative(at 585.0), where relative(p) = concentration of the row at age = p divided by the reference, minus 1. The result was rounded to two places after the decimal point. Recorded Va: -0.45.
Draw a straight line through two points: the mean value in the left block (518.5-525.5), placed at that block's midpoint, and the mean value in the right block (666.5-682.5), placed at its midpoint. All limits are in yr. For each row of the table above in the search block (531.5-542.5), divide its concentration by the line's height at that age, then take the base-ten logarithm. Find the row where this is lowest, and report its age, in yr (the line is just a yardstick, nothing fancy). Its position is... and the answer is 533.0 yr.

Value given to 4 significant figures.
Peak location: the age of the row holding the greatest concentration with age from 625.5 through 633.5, 632.0 yr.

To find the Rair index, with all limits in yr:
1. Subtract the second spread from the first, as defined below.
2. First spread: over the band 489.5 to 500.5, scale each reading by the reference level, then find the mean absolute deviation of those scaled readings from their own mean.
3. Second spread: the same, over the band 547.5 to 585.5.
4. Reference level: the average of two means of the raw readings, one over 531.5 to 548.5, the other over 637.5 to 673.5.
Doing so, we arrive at -0.014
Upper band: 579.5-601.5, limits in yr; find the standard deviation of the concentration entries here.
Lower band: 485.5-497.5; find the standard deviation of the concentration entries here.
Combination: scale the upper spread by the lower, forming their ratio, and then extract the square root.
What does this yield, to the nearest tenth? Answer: 3.0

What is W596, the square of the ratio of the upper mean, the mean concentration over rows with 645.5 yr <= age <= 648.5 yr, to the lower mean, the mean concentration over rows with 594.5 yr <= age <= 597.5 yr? 1.01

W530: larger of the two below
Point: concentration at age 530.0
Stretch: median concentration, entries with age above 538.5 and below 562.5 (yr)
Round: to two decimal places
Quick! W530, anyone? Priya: 2.53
